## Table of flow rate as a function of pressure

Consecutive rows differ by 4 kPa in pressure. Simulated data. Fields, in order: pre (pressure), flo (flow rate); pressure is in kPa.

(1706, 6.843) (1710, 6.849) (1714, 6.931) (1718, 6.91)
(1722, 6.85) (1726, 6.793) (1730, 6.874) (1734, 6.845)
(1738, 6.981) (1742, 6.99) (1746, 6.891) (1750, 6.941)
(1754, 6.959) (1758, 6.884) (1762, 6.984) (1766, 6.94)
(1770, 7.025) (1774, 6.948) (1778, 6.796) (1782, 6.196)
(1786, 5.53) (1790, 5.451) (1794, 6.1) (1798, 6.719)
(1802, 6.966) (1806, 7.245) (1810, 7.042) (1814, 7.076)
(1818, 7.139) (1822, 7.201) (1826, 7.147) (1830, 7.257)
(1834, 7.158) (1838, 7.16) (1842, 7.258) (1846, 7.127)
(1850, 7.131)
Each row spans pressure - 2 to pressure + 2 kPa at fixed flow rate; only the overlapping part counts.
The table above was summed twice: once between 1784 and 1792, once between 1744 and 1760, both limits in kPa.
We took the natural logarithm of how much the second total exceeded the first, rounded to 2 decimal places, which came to 2.82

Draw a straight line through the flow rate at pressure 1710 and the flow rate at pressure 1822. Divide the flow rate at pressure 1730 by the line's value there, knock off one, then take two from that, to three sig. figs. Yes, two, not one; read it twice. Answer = -2.01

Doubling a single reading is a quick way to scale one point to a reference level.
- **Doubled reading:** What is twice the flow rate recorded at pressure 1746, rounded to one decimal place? 13.8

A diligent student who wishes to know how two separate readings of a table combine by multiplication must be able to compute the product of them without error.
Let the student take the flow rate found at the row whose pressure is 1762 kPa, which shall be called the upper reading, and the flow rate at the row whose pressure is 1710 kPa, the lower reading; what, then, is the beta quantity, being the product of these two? 47.8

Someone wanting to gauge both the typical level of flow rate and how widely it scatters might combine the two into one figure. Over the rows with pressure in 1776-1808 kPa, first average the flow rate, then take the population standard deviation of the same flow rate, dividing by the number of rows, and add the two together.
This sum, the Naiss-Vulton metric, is 7.00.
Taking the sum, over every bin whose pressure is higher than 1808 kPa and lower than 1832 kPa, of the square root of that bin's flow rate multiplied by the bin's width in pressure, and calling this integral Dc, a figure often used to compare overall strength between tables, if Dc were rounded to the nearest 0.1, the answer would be 64.1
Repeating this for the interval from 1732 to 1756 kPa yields 63.2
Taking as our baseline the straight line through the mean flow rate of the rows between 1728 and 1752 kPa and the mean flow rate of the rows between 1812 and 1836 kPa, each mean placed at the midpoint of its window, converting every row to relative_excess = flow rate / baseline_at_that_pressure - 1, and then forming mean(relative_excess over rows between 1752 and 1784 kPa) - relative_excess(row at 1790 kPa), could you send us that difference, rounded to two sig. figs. 0.21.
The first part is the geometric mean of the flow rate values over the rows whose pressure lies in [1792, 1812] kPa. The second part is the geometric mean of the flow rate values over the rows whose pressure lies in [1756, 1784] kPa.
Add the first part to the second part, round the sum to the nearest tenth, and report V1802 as 13.6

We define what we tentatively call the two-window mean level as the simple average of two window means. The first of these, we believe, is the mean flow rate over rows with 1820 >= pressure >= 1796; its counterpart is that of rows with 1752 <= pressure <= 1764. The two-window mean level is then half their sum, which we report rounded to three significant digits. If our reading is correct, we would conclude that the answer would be 6.99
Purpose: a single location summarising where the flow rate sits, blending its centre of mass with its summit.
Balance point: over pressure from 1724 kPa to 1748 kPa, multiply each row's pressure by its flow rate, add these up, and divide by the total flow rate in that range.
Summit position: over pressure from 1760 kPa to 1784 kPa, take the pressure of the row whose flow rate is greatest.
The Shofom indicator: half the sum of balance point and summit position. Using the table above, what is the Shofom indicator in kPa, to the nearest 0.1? 1753.0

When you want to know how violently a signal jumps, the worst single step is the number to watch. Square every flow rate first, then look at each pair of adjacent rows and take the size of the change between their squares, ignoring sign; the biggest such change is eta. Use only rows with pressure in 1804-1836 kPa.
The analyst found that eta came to 3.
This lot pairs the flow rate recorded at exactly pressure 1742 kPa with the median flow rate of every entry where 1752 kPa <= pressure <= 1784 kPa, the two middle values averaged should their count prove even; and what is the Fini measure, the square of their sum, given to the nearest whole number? 194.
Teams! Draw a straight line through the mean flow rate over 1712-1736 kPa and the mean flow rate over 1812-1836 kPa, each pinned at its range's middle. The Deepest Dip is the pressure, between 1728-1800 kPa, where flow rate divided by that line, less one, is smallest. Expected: 1790 kPa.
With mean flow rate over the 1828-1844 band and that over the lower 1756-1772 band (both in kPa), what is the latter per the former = 0.97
